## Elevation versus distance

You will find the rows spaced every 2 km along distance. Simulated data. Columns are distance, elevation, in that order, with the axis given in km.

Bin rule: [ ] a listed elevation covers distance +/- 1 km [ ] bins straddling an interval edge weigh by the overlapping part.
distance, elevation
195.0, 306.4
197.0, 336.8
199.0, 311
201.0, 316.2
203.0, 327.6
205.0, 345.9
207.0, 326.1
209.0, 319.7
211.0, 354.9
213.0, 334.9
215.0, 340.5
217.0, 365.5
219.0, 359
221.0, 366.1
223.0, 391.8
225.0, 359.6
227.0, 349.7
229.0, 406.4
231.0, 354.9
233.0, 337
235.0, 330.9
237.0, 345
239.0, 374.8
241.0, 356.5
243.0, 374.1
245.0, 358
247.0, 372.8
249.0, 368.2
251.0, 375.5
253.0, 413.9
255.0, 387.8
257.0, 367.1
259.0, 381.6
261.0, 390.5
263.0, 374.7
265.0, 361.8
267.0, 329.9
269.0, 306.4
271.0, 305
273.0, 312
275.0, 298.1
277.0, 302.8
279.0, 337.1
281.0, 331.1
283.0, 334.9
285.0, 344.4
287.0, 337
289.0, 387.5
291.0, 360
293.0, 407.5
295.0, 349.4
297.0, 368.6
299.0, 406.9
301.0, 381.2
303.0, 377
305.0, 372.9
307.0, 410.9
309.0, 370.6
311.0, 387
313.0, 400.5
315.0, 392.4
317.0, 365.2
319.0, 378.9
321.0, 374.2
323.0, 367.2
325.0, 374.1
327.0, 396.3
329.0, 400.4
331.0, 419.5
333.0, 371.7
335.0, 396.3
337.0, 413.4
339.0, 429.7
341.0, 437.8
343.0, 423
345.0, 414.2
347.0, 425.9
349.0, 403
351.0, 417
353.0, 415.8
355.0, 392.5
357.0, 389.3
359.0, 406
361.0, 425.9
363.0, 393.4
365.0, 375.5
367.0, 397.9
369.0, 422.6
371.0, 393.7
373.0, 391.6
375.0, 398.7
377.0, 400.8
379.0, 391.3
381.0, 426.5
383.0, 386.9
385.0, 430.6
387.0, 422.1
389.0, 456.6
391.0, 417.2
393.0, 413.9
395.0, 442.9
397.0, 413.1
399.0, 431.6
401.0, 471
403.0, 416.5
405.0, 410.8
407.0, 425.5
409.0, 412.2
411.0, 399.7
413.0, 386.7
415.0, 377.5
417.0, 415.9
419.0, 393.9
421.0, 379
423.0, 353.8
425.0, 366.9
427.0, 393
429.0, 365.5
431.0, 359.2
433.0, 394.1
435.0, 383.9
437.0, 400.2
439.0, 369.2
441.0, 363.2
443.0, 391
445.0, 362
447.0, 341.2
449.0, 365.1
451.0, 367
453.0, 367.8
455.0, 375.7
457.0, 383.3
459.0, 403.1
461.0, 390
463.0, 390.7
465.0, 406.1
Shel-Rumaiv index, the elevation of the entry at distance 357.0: 389.3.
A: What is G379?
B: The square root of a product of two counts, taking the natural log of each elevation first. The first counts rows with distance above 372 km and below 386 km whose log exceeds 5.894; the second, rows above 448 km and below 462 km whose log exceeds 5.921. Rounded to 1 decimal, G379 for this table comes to 5.3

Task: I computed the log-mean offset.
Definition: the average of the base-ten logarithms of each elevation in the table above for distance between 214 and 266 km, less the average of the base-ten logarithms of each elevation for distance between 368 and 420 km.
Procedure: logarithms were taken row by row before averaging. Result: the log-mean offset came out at -0.051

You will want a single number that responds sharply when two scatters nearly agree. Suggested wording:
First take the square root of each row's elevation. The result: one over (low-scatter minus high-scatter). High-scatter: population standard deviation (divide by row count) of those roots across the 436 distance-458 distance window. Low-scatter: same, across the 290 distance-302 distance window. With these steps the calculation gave 6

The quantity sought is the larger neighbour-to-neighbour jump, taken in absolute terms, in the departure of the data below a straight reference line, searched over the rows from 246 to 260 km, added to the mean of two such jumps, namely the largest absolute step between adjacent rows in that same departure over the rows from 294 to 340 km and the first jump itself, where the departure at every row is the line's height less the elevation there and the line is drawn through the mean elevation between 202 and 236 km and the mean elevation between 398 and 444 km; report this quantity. 81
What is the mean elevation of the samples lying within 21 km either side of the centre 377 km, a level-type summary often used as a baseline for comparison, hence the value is 409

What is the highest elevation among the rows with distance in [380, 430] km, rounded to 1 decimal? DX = 471.0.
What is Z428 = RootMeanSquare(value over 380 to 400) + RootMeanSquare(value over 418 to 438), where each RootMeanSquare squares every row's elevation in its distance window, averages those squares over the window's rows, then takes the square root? 804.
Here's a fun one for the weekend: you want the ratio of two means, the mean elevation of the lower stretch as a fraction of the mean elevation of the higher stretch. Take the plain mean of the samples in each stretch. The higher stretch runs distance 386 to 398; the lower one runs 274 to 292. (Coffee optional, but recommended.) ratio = 0.788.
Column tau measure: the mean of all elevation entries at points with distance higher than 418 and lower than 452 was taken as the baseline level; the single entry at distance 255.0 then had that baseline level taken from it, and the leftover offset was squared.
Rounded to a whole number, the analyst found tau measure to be 207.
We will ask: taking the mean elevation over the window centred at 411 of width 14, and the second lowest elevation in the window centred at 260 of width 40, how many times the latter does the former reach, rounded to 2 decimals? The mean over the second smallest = 1.33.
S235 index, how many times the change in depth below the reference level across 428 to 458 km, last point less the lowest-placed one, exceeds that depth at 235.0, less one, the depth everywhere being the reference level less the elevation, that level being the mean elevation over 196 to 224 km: -2.5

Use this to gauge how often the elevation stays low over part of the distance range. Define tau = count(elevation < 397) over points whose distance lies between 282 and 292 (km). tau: 5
